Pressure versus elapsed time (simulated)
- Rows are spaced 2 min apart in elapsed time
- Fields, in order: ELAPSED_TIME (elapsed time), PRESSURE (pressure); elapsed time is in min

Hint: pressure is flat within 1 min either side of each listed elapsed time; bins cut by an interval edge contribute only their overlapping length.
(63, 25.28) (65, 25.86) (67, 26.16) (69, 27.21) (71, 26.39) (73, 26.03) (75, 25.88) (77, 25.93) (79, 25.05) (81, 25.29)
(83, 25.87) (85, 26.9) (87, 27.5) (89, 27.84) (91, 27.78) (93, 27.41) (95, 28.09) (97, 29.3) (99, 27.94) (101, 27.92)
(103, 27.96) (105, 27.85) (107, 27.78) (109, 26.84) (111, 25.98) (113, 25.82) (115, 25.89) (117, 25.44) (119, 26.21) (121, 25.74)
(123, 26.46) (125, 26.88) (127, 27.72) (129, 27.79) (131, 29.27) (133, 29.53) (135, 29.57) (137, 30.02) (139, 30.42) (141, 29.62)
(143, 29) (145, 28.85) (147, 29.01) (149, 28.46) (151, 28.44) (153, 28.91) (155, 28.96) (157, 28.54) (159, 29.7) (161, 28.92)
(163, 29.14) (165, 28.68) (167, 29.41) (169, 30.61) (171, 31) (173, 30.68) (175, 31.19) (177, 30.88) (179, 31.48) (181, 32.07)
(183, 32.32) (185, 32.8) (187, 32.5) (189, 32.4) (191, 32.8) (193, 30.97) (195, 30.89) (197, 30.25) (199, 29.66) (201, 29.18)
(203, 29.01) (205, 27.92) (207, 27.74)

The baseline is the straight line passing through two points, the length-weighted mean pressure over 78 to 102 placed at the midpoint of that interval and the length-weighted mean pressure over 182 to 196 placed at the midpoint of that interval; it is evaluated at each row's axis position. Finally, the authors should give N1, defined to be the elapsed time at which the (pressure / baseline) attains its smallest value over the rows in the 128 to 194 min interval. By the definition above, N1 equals 165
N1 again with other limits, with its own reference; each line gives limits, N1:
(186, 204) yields 203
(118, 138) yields 121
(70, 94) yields 79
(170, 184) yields 173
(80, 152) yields 117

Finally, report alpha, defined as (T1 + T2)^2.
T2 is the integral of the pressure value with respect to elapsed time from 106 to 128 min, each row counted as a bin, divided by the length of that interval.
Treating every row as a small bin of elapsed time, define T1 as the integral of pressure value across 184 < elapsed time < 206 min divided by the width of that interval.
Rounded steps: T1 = 31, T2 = 26.4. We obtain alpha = 3271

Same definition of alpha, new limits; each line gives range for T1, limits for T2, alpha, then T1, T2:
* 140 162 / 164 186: 3595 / 29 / 31.0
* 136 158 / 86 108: 3255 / 29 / 27.9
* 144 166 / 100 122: 3086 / 29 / 26.7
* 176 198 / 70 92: 3383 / 32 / 26.4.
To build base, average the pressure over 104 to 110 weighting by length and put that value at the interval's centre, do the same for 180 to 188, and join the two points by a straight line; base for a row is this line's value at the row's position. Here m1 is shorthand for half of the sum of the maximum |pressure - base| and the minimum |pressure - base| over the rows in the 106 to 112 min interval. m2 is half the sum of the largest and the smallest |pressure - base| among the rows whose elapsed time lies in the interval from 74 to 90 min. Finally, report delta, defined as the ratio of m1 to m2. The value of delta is 1.3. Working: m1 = 1.0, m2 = 0.79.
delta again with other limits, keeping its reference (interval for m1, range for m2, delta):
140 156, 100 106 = 1.5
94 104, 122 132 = 1.4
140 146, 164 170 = 0.3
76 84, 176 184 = 0.6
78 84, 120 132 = 0.3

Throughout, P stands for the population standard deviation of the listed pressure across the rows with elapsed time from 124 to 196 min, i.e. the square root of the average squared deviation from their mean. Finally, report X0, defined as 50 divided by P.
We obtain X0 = 33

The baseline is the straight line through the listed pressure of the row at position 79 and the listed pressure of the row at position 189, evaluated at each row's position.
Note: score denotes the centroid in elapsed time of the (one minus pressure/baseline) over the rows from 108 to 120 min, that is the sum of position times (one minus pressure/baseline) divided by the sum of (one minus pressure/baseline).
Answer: 115.1 min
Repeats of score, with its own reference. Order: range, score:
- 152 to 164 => 158.3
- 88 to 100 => 94.1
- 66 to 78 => 71.0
